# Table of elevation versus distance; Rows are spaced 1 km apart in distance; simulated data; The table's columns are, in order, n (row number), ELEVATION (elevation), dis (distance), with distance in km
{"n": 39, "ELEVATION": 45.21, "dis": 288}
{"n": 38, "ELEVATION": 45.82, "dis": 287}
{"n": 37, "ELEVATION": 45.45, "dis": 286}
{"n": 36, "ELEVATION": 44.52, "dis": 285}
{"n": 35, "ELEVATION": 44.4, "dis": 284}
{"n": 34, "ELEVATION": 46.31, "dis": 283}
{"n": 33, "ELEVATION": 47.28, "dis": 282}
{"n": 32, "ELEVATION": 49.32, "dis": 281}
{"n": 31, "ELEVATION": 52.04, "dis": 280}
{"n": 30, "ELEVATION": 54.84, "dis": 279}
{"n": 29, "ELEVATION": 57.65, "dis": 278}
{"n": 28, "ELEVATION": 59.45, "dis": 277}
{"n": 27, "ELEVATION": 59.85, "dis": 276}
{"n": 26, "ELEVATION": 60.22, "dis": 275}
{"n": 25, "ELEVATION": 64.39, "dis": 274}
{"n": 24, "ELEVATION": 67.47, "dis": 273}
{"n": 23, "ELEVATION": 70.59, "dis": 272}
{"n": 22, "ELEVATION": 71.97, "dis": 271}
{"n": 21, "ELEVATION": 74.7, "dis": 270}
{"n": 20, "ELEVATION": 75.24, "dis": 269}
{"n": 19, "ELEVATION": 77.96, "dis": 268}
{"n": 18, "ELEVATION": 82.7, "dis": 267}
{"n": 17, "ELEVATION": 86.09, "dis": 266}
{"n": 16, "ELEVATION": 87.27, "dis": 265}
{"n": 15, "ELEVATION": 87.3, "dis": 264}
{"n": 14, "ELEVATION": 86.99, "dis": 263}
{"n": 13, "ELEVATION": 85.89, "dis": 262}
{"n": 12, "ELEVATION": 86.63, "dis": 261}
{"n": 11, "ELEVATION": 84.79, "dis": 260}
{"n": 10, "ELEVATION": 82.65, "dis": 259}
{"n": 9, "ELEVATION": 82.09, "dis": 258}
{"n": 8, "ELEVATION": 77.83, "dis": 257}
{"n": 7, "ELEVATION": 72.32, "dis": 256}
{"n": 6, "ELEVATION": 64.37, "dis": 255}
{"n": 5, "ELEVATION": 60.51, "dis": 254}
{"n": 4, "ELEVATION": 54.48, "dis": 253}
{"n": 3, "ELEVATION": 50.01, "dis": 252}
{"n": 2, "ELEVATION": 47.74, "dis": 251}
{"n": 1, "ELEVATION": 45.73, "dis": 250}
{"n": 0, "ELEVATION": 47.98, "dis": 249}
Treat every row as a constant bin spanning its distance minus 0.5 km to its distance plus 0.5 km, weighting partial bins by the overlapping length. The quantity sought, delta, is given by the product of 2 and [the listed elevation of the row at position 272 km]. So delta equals 141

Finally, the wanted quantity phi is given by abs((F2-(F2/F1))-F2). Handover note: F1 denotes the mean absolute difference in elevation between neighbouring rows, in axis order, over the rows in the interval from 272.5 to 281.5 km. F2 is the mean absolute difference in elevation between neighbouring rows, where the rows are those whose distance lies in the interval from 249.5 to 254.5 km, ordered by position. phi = 1.6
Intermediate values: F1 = 2.27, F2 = 3.7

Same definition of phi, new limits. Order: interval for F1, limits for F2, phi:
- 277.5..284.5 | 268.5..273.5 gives 0.9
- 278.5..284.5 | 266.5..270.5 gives 1.3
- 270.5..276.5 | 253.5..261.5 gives 1.5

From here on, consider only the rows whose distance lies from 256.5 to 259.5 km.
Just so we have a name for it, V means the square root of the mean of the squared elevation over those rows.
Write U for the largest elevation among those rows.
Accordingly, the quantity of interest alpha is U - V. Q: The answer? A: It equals 1.8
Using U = 82.65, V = 81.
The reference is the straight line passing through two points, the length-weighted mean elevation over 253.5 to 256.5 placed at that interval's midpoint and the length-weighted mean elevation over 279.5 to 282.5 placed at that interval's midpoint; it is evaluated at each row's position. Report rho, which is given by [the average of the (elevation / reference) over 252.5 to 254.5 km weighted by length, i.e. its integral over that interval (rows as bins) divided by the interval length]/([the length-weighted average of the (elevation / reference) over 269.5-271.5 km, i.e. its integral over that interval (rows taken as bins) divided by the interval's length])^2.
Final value 0.50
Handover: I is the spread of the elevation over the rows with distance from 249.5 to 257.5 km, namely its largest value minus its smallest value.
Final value 32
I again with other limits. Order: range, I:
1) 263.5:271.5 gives 15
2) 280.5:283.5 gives 3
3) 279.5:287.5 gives 8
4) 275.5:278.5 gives 2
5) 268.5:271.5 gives 3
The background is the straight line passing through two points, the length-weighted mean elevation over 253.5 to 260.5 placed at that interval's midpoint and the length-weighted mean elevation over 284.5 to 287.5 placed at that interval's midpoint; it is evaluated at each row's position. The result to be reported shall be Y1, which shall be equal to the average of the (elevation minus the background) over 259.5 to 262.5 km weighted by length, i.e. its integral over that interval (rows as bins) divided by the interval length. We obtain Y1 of 15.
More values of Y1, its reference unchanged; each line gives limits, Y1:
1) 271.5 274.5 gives 9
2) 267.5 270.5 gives 13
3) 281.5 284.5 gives -2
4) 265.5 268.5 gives 18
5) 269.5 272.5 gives 12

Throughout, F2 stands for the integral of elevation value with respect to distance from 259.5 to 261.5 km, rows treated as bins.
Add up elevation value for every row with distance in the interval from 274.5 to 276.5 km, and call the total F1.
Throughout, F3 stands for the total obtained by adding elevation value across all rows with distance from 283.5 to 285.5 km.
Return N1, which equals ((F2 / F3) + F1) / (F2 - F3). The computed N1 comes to 1.5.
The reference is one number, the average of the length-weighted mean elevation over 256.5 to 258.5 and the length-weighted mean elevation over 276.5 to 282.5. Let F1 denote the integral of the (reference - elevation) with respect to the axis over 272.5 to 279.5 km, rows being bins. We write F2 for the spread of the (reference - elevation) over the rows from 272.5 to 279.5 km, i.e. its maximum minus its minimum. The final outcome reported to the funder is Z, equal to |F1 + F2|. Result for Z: 56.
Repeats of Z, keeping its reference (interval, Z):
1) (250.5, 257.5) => 70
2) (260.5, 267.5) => 131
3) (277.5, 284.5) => 128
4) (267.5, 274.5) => 22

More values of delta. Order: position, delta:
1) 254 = 121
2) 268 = 156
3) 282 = 95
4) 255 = 129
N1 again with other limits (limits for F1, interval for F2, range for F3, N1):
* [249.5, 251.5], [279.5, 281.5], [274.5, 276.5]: -5.0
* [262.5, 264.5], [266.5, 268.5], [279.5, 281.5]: 3.0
